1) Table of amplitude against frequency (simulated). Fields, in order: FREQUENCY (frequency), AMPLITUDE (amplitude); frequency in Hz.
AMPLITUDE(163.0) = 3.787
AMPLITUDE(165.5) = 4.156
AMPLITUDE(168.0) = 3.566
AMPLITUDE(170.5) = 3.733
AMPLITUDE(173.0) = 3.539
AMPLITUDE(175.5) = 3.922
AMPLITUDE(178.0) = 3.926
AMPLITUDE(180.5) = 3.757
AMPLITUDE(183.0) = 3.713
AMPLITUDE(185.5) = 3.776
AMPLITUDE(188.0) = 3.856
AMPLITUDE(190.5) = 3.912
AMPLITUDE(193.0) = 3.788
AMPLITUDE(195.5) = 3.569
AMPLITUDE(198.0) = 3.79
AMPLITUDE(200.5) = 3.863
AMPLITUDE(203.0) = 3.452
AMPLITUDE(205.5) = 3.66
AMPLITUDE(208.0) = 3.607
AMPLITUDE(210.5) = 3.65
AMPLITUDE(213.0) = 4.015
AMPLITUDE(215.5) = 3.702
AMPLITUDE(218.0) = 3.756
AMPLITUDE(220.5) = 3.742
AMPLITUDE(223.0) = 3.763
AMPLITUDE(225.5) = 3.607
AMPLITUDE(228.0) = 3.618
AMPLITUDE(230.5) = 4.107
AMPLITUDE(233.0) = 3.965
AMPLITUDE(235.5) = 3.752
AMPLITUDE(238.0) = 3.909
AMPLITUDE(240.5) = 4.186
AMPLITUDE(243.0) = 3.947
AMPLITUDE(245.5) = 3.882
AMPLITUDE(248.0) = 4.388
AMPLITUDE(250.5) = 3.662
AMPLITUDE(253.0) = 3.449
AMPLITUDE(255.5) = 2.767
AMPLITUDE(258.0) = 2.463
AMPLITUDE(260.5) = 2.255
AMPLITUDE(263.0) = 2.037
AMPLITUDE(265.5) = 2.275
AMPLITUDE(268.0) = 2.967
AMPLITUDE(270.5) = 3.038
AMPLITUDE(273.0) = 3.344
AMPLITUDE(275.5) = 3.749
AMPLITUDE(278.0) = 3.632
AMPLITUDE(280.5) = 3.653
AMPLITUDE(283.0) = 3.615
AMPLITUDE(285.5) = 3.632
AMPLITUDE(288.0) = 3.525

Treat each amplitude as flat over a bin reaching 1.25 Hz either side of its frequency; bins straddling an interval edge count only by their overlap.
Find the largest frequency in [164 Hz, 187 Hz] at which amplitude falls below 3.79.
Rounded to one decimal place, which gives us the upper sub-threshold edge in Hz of 185.5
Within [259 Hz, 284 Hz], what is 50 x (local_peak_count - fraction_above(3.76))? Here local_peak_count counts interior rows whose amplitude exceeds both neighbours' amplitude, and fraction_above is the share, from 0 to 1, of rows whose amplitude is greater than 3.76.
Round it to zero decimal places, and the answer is 100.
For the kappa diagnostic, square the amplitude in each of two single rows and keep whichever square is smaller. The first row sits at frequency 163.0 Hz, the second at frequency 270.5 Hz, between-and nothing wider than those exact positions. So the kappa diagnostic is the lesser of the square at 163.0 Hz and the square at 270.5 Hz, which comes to 9.2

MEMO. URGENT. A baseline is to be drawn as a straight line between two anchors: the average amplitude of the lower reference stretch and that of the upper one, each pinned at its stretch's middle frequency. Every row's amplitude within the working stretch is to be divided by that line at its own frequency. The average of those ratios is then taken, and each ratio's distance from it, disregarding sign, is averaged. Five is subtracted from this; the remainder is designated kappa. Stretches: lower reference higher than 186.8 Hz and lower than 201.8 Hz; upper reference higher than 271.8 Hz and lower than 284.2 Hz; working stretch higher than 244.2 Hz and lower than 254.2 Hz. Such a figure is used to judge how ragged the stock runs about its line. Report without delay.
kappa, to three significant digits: -4.92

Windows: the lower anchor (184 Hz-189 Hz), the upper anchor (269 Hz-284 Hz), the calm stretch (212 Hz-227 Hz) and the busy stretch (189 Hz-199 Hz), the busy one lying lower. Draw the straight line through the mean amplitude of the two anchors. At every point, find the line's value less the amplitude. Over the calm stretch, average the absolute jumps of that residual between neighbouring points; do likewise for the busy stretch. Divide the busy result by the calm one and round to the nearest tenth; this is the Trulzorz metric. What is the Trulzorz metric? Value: 1.7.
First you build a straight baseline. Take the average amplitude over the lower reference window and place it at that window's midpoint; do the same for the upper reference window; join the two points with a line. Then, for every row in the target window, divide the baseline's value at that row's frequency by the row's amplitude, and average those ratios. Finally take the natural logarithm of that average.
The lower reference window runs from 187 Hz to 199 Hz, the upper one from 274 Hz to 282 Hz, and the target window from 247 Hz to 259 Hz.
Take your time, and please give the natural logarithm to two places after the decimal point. 0.14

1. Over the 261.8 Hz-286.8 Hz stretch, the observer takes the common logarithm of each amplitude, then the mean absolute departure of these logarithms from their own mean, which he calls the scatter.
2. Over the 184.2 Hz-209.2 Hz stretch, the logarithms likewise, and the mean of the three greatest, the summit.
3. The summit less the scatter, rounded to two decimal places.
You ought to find 0.52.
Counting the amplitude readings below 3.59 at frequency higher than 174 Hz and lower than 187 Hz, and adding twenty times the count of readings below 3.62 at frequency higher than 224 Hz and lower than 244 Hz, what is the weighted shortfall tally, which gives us 40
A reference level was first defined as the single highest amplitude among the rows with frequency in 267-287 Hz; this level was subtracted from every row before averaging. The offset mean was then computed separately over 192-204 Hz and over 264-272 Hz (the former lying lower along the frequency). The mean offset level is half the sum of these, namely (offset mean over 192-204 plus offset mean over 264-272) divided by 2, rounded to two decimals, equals -0.52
